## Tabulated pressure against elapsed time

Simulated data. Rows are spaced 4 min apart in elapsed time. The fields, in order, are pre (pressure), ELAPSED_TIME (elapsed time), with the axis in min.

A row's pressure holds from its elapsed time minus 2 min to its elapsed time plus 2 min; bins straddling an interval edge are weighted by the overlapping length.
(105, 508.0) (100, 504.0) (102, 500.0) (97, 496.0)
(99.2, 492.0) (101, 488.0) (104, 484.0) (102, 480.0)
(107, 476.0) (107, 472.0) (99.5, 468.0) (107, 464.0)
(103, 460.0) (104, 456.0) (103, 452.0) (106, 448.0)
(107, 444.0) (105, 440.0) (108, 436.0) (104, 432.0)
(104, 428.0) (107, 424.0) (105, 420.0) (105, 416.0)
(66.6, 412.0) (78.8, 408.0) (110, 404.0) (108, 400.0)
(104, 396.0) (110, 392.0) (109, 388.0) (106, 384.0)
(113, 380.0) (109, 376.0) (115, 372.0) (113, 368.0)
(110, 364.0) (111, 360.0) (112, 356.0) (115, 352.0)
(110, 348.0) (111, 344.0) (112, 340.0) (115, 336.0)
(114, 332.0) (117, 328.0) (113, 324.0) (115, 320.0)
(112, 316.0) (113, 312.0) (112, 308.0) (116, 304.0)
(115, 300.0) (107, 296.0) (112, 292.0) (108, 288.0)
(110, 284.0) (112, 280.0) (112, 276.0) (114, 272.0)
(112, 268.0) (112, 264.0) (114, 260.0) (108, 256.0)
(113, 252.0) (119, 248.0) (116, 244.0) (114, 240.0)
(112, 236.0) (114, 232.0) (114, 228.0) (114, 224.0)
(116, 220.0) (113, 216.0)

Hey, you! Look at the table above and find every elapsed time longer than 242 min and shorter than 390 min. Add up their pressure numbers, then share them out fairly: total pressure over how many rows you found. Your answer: 112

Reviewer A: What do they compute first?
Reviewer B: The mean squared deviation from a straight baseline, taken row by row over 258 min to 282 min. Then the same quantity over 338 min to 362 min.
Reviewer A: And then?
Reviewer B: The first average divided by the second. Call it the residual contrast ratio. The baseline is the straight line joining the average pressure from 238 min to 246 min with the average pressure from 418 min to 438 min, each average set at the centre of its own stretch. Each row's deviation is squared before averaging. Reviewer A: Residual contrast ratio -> 0.20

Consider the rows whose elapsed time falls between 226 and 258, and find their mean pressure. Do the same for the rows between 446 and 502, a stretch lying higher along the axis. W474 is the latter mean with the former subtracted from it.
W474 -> -10.8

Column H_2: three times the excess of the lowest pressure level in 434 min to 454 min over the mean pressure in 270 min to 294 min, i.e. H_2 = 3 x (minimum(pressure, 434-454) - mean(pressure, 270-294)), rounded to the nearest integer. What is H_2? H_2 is -25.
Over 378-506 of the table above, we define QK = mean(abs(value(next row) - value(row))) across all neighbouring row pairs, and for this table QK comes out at 5.3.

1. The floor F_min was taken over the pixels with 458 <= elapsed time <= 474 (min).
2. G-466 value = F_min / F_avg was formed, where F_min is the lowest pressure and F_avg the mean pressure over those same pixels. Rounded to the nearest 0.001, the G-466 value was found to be 0.956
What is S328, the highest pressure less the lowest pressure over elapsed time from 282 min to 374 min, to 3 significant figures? 10.0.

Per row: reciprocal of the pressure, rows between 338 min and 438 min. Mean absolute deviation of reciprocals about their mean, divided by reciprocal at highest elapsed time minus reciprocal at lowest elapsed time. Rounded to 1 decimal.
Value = 2.1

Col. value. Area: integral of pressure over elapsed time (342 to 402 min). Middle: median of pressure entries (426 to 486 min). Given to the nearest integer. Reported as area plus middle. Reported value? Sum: 6728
